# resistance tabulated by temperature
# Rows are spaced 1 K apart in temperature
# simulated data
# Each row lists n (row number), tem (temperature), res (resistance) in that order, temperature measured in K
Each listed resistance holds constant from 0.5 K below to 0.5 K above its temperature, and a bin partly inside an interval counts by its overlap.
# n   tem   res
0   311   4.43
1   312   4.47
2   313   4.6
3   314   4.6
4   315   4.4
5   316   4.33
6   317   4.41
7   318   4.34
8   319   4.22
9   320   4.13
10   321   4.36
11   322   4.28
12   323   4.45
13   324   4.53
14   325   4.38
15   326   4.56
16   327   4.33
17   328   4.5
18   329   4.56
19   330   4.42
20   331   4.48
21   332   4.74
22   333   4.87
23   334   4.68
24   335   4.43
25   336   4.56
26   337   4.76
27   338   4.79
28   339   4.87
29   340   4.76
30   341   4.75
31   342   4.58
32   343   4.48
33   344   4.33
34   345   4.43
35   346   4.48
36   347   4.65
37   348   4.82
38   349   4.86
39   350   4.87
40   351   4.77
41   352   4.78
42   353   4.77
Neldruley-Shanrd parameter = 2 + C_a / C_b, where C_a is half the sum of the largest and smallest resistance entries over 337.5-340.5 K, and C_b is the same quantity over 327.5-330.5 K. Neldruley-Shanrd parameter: 3.07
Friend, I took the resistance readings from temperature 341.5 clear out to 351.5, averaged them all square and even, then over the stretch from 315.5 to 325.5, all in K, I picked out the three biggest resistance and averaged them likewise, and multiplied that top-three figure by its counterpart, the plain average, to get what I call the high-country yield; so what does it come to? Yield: 20.7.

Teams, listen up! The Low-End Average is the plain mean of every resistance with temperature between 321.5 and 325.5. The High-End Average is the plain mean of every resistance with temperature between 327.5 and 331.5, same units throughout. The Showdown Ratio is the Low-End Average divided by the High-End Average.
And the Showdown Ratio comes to 0.98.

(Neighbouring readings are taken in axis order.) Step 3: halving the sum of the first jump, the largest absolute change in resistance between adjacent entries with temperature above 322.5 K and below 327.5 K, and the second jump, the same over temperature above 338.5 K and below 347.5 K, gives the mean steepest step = 0.200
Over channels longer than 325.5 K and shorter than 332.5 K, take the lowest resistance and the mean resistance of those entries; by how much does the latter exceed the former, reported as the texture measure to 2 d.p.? 0.18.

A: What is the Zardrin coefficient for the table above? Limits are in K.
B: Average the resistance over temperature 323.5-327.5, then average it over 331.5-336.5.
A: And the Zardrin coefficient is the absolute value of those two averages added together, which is 9.11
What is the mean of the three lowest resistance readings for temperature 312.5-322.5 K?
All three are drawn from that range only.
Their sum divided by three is 4.21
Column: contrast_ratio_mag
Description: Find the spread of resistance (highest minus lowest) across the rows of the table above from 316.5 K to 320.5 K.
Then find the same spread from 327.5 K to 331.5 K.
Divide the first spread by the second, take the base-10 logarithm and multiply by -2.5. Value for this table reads -0.8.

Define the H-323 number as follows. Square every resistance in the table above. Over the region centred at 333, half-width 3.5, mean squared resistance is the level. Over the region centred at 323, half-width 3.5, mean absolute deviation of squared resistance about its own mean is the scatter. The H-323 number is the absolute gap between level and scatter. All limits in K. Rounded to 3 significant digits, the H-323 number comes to 20.2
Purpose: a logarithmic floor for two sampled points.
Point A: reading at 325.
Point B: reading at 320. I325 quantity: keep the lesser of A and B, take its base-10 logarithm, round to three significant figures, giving 0.616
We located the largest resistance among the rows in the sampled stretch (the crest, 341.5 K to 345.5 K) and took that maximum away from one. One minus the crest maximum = -3.58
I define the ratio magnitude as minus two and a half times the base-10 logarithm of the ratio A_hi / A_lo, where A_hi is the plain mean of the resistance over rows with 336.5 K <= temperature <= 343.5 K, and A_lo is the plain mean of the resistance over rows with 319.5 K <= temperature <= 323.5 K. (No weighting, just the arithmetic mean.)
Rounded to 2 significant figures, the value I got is -0.098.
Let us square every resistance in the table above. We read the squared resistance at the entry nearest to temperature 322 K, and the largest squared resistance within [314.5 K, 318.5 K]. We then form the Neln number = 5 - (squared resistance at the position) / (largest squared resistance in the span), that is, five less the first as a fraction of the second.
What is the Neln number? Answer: 4.06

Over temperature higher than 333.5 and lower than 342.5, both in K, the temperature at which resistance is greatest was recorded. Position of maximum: 339 K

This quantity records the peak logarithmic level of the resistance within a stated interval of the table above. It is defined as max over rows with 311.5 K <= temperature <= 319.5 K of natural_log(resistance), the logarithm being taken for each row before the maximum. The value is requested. 1.53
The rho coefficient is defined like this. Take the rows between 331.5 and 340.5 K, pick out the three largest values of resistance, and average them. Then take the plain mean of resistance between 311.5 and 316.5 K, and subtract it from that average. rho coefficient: 0.36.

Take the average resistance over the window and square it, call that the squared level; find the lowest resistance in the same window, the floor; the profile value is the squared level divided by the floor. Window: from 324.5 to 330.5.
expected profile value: 4.59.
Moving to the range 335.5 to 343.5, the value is 4.92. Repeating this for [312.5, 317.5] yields 4.61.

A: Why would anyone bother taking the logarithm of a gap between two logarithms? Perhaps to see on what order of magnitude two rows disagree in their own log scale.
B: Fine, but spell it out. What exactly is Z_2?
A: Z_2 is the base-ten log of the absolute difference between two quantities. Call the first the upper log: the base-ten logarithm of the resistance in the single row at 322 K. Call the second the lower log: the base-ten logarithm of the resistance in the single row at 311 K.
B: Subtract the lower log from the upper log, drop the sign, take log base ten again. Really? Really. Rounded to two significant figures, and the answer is -1.8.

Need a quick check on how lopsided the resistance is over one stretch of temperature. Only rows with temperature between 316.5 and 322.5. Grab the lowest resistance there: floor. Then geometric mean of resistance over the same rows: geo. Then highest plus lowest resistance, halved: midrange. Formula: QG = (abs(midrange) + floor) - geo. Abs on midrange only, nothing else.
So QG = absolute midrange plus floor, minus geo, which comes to 4.11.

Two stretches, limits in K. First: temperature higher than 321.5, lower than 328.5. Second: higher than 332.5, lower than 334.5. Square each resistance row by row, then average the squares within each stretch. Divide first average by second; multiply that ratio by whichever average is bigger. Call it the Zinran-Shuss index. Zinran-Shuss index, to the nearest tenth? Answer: 19.7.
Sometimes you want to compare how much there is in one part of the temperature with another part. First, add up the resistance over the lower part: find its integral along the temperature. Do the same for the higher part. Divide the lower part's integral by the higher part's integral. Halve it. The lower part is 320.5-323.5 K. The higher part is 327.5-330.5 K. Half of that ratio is 0.486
